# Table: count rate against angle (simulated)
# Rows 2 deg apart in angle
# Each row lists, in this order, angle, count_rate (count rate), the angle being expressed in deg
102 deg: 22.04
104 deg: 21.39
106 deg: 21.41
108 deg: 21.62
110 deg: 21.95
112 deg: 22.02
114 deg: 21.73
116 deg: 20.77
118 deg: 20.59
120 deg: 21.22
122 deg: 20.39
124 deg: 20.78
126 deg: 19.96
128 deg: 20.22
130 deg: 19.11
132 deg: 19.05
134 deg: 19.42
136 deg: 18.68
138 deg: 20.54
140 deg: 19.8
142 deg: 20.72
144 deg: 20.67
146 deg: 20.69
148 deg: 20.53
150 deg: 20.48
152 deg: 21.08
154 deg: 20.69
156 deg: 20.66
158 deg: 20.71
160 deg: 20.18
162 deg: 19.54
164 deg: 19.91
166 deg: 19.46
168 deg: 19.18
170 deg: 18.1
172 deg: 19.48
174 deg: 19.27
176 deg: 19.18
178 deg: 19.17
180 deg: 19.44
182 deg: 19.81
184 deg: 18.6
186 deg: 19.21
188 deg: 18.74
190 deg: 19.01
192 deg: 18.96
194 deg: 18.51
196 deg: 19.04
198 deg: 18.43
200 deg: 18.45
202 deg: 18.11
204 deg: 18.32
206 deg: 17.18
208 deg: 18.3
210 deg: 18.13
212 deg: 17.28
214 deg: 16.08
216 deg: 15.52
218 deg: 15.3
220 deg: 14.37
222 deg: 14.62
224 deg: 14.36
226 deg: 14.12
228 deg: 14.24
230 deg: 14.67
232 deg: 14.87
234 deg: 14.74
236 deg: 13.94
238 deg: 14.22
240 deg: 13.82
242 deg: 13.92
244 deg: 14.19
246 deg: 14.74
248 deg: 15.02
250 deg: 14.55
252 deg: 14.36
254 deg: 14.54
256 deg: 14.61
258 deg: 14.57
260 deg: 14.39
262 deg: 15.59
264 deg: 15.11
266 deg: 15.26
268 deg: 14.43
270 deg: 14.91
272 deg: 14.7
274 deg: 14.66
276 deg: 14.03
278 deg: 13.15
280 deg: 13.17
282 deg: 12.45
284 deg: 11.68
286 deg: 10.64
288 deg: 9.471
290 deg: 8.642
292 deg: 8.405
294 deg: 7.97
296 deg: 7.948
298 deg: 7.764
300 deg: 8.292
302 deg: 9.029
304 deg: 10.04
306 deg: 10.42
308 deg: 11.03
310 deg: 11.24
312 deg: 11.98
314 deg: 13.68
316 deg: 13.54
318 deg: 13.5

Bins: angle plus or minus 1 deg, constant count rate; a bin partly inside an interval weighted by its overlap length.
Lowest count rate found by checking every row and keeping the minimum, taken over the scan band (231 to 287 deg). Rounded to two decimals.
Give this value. 10.64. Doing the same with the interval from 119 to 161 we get 18.68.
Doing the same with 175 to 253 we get 13.82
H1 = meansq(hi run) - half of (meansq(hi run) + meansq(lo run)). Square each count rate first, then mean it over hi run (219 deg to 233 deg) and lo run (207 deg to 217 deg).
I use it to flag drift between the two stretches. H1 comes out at -42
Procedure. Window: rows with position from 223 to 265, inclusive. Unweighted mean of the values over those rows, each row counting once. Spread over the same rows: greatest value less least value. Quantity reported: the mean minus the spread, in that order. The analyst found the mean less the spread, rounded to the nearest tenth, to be 12.7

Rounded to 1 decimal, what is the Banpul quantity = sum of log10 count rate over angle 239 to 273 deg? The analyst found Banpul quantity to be 19.8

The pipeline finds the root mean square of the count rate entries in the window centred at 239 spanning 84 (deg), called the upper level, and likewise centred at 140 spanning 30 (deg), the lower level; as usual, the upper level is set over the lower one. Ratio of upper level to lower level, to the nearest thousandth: 0.760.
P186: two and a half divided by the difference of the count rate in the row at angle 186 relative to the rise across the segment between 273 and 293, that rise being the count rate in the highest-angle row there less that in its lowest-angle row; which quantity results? 0.098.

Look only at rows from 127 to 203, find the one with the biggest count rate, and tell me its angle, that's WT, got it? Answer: 152 deg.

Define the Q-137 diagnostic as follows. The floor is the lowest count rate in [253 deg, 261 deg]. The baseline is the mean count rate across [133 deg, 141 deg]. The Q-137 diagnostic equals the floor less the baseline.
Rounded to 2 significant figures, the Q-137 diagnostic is -5.2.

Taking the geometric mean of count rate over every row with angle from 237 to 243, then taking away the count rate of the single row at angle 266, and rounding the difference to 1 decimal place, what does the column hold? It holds -1.3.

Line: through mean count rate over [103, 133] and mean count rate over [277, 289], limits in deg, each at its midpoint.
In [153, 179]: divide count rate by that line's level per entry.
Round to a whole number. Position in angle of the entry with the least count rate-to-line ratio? 170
